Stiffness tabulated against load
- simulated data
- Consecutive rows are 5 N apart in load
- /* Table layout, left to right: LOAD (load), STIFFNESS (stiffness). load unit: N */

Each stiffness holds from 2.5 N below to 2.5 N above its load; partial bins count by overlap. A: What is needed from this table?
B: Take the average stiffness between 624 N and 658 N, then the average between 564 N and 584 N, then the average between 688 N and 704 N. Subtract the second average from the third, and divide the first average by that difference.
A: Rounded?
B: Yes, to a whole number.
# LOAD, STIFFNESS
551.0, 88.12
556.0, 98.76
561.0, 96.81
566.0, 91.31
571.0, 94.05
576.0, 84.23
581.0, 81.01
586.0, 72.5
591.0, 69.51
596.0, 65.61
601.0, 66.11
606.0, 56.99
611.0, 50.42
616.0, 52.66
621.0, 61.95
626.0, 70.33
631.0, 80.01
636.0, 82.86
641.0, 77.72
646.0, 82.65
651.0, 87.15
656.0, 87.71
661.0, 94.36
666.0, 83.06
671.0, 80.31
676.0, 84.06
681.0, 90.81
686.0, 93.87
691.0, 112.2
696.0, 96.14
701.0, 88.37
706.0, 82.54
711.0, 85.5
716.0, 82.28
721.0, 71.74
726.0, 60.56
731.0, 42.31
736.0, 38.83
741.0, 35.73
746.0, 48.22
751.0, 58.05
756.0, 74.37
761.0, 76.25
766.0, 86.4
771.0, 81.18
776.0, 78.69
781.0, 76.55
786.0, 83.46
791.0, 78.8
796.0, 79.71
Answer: 7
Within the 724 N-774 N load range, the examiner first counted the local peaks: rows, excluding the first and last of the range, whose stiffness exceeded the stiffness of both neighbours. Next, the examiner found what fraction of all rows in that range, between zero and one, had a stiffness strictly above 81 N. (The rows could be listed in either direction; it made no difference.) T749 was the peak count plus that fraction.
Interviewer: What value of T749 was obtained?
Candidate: 1.2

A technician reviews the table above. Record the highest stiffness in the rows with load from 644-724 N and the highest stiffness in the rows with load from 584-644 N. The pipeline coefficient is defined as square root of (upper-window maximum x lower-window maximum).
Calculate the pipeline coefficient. 96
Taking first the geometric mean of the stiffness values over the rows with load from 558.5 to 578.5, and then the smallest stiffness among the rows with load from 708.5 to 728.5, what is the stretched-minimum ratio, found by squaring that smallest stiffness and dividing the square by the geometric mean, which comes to 40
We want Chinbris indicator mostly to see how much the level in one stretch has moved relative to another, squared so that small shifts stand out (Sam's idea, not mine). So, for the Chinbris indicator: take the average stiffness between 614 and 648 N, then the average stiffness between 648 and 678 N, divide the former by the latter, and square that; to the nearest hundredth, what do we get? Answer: 0.71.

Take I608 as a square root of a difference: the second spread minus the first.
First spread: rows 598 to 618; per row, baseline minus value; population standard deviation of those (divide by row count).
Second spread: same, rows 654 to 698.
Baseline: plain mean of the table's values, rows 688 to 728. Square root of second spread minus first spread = 1.7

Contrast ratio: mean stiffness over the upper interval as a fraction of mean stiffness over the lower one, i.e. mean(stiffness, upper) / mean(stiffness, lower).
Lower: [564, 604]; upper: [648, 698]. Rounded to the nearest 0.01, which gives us 1.17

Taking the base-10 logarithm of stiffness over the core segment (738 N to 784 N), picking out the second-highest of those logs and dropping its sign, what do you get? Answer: 1.91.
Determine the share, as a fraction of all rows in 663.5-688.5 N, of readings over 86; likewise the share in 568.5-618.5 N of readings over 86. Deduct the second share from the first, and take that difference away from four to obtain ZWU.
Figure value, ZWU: 3.70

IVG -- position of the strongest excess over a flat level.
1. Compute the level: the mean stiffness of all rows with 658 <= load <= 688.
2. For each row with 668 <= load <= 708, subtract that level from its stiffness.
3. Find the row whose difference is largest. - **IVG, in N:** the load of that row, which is 691.0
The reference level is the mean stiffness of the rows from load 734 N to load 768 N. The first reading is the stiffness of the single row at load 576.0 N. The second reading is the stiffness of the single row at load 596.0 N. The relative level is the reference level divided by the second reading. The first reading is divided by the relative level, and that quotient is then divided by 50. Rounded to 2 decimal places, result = 1.85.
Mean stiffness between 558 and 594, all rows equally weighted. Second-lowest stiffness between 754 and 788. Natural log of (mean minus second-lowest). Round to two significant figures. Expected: 2.1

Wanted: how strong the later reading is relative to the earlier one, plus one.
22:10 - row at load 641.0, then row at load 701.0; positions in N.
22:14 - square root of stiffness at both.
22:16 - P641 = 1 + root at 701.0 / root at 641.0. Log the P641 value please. 2.07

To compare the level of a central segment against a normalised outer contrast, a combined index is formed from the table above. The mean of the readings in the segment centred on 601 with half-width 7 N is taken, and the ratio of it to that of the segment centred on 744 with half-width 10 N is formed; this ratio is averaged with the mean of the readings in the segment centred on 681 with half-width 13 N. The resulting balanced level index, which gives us 46.8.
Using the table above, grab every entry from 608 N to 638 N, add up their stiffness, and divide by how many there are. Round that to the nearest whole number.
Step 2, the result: 66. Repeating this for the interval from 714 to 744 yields 55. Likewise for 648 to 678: 86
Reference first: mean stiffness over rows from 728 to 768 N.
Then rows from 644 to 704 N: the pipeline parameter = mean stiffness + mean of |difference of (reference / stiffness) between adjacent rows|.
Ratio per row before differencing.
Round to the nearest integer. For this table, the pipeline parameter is 90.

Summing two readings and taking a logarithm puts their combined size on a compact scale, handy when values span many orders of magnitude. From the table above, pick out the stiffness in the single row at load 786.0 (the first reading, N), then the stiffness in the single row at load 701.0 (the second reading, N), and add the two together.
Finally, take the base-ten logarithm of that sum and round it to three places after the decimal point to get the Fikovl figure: 2.235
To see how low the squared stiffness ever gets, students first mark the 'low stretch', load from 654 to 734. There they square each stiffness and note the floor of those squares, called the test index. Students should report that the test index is 1790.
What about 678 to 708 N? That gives 6813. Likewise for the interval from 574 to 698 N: 2542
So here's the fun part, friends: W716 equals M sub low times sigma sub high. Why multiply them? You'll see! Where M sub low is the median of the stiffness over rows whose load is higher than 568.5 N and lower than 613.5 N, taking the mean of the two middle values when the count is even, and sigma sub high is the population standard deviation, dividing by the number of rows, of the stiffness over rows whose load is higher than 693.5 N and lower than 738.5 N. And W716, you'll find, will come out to 1344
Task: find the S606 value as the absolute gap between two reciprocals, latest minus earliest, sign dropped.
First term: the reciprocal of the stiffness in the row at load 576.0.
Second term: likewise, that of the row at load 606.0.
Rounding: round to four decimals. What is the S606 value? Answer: 0.0057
